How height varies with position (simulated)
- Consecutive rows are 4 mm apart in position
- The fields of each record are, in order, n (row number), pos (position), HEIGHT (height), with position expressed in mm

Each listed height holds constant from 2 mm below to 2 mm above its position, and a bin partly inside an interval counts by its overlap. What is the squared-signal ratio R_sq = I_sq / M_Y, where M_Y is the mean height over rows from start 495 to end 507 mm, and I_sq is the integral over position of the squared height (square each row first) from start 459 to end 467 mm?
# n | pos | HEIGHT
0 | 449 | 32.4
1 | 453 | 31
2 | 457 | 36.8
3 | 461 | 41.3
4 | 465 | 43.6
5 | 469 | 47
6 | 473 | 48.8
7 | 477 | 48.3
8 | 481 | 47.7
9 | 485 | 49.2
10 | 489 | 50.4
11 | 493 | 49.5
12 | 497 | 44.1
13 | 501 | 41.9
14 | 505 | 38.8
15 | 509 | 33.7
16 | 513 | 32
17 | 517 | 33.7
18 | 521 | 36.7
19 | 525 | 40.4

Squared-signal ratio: 347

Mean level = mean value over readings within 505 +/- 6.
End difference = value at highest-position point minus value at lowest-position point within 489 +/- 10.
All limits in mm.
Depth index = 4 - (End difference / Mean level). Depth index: 4.09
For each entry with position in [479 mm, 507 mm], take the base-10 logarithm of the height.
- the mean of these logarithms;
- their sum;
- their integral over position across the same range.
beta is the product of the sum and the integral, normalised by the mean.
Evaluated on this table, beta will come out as 325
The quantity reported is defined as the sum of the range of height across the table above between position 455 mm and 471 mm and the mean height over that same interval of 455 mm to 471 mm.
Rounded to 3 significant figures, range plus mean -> 52.4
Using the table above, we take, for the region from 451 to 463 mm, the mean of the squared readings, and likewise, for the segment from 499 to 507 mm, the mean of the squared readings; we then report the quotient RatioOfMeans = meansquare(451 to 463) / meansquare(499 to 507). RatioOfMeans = 0.82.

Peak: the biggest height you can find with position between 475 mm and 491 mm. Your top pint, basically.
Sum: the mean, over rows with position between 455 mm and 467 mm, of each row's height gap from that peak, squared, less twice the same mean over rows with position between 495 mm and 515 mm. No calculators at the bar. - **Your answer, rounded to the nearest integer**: -241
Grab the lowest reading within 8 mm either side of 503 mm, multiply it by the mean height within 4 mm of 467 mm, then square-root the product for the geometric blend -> 39.1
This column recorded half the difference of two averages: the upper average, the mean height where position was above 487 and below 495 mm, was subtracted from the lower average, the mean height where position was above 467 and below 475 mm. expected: -1.0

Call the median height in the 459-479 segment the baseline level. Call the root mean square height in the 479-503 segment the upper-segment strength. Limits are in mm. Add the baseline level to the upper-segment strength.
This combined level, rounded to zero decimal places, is 94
